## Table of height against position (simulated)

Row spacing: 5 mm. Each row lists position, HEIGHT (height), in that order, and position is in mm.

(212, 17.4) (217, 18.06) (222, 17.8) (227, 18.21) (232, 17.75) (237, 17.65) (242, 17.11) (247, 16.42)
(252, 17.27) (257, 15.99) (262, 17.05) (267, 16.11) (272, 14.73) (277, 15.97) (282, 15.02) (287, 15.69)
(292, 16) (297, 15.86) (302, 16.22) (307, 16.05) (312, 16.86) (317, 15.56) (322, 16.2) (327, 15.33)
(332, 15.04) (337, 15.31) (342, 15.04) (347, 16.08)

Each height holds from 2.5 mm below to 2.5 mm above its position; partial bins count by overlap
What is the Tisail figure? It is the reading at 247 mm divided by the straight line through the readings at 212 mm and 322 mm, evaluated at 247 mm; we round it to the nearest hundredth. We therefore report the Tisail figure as 0.96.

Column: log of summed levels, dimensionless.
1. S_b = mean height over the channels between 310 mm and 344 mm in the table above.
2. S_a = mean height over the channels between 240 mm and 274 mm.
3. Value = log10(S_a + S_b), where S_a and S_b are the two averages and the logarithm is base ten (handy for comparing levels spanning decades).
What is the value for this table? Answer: 1.51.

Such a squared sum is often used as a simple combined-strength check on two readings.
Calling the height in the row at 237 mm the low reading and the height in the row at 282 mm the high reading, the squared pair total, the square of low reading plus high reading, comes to 1067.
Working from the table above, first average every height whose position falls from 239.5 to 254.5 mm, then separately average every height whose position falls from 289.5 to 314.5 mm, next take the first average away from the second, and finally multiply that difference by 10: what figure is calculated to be -7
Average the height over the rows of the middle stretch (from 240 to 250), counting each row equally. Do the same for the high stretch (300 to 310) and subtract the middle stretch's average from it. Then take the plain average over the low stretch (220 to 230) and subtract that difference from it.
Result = 18.6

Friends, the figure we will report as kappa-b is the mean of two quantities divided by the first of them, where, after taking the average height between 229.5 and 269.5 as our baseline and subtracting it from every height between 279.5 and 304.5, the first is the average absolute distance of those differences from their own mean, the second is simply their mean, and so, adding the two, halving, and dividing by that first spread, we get -1.3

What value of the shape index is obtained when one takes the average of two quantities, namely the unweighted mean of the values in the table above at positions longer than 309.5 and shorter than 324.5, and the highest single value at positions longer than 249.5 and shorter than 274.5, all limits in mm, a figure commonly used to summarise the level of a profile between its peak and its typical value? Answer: 16.7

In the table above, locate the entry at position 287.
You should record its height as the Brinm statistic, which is 15.69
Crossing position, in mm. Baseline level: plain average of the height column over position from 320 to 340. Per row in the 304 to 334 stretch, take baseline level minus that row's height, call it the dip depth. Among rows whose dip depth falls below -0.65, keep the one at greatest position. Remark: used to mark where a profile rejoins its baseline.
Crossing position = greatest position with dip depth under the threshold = 322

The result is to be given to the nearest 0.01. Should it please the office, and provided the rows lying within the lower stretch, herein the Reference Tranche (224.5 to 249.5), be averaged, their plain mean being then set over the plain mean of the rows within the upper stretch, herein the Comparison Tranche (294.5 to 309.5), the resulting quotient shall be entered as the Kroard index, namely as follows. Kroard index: 1.09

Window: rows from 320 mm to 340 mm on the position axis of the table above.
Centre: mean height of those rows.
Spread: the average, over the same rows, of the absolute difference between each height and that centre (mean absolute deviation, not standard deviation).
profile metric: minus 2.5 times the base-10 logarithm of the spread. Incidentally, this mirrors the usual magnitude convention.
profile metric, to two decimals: 1.09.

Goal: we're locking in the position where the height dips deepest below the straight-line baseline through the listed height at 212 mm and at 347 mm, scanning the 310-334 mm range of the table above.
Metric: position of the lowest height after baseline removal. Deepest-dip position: 332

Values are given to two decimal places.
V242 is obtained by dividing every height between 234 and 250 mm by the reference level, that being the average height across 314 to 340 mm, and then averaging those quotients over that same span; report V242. 1.10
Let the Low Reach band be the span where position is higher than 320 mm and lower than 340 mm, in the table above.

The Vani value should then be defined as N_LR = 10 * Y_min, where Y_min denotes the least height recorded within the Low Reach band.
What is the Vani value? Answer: 150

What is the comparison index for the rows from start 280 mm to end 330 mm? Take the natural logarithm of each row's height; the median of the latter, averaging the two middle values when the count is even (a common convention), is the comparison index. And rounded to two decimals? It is 2.77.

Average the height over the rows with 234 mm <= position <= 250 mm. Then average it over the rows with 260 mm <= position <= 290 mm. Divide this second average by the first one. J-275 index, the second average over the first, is 0.92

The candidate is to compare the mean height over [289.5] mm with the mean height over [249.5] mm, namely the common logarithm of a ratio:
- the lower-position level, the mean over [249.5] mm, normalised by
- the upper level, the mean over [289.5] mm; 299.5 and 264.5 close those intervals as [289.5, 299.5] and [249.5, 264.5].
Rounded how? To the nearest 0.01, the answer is 0.02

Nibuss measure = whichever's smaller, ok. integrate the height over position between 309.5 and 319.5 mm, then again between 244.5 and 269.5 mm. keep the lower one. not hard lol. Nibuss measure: 162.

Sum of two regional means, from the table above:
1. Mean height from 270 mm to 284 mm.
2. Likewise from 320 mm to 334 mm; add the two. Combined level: 30.8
